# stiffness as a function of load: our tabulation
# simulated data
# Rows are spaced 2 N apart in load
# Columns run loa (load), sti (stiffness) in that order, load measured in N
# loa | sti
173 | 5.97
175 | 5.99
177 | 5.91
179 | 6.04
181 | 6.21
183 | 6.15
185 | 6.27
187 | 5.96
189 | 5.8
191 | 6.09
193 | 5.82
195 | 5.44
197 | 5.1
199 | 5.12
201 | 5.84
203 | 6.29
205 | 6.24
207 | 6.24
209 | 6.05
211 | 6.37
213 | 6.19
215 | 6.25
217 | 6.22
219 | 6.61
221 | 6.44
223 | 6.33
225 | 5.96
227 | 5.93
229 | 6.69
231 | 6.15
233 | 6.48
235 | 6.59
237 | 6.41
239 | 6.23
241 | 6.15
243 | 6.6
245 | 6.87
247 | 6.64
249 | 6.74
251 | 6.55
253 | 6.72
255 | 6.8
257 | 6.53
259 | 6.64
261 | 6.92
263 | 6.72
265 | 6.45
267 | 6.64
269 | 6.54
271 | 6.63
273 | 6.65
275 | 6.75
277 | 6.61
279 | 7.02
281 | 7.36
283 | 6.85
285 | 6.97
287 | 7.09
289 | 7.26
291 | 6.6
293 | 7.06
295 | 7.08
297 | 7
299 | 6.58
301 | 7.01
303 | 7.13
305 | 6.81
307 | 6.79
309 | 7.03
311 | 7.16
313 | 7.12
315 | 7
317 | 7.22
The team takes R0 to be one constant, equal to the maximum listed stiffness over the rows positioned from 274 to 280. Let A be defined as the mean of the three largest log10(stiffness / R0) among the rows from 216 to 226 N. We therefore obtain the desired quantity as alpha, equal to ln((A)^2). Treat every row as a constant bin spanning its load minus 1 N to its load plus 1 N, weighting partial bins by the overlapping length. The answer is -6.6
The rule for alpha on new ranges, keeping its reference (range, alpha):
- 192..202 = -4.8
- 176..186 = -5.9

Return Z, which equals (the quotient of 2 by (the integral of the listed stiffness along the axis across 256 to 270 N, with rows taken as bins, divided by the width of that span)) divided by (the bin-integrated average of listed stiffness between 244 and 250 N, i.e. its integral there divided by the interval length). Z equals 0.045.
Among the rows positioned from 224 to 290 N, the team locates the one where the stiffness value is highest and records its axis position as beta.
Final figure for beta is 281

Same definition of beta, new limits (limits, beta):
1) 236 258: 245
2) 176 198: 185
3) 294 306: 303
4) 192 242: 229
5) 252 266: 261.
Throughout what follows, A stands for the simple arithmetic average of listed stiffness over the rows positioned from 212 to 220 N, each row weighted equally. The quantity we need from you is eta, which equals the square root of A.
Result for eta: 2.51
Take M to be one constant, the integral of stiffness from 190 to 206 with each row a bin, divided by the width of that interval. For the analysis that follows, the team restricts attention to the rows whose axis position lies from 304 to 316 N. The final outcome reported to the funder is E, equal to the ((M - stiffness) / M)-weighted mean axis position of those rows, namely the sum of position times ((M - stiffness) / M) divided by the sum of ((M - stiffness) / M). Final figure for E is 310.3 N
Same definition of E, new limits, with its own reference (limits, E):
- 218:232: 224.3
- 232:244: 237.8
